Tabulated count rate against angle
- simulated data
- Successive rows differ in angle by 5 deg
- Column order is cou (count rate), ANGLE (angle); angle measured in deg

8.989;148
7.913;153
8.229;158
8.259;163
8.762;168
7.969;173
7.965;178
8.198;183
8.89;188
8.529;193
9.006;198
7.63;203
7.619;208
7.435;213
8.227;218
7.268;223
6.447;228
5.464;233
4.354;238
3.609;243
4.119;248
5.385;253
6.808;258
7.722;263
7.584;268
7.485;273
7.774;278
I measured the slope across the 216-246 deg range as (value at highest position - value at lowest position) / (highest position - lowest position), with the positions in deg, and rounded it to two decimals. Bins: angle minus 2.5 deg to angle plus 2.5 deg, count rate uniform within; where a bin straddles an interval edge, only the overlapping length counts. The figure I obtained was -0.18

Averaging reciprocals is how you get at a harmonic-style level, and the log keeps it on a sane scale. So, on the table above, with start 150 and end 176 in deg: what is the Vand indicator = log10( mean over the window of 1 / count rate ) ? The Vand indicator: -0.915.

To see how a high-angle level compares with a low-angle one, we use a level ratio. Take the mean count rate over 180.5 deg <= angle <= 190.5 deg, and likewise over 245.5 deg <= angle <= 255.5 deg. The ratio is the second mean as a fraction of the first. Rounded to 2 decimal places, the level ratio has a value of 0.56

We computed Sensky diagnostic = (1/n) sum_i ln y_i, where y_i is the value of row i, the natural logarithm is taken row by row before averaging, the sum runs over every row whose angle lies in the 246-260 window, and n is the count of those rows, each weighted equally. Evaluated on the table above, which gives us 1.67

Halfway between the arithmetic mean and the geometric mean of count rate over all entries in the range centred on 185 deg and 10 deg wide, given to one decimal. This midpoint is 8.5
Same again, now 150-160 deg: 8.1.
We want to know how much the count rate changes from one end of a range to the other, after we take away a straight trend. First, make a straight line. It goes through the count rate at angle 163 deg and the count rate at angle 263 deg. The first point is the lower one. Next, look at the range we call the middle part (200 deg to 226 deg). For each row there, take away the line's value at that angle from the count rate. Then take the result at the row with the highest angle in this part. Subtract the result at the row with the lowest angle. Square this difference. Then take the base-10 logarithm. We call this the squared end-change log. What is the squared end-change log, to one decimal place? -1.2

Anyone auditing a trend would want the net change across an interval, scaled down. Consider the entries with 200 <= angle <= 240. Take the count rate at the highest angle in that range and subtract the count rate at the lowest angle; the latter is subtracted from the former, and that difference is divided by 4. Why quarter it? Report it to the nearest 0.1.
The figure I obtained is -0.8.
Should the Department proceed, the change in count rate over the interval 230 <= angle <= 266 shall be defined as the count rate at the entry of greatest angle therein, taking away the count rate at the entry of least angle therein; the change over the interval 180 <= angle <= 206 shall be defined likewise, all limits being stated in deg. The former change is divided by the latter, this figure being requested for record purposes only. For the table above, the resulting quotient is -4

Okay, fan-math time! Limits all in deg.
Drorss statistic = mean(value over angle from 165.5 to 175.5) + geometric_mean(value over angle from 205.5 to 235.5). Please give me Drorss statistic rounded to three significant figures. 15.4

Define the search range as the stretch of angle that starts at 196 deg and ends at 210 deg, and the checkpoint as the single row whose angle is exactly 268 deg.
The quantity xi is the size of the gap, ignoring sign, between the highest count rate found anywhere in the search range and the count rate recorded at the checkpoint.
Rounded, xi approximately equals 1.42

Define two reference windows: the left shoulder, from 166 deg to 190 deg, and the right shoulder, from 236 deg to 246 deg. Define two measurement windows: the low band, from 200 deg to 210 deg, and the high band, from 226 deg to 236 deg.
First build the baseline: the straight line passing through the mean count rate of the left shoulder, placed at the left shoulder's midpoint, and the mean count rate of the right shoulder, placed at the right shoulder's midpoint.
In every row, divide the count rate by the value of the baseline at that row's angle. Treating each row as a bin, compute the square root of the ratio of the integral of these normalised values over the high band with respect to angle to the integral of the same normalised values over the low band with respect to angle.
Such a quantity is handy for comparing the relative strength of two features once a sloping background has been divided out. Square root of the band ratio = 1.03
